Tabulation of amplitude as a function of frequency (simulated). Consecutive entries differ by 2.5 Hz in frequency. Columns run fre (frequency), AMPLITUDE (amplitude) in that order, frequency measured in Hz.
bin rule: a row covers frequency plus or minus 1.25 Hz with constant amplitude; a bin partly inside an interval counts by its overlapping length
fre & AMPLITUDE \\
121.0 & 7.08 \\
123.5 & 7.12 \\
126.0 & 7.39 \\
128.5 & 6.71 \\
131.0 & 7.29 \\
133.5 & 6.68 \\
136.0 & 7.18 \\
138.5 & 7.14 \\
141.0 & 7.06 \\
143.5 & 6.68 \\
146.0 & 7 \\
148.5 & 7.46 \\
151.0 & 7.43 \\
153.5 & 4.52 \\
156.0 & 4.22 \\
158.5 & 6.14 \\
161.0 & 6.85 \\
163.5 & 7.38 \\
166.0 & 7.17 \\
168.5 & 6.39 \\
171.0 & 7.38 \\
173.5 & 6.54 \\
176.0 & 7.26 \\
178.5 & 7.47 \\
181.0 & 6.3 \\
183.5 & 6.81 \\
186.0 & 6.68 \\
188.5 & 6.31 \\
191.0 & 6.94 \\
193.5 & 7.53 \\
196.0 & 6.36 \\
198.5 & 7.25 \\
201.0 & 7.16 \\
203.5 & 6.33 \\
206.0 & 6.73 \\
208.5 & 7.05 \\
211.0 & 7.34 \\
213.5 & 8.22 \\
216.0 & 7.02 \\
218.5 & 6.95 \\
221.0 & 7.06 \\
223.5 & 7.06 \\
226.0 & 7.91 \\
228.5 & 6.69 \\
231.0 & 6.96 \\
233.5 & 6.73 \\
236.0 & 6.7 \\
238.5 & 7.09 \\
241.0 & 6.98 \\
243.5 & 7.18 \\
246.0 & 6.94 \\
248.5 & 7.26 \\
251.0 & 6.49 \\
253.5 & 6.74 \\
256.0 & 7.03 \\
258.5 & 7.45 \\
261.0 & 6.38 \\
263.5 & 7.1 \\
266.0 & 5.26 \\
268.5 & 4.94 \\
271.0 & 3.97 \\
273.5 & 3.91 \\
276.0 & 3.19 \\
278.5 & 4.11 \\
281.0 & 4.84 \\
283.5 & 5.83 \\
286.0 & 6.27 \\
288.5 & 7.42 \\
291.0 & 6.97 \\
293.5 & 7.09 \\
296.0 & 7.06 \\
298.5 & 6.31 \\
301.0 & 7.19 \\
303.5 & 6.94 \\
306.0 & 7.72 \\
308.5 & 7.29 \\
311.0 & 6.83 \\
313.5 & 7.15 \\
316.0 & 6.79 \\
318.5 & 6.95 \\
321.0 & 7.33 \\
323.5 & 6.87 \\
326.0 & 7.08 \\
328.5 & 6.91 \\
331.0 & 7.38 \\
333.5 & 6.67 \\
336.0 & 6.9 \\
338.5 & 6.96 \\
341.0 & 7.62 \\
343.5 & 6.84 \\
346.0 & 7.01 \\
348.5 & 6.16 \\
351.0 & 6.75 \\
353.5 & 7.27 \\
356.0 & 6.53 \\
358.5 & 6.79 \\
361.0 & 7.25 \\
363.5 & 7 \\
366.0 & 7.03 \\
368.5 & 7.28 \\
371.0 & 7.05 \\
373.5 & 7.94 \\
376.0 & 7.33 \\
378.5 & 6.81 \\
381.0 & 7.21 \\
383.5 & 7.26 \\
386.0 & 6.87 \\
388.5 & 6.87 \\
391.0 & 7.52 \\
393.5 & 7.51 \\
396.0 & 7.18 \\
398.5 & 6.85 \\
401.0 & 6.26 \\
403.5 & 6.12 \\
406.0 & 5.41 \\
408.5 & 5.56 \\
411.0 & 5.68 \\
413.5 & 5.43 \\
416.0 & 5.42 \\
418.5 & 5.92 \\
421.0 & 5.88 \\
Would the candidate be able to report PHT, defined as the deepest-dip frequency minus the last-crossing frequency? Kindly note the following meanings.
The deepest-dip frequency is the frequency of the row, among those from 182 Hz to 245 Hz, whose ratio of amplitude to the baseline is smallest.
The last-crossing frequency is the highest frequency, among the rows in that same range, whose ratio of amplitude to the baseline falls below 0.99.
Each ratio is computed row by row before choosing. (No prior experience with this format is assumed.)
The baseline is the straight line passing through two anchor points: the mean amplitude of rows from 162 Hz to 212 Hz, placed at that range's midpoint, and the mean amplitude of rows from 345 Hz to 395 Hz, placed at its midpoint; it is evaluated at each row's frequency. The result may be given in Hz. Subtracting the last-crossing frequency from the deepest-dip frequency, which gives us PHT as -47.5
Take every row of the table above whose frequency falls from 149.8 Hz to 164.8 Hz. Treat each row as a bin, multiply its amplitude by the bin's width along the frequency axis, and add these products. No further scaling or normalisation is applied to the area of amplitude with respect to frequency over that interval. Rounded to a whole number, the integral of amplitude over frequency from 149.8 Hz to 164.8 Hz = 91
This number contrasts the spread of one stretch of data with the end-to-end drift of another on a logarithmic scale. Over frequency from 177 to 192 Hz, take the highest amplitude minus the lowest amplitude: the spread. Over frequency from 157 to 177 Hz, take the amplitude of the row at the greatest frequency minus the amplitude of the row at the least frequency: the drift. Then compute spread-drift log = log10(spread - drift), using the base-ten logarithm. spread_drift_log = -1.3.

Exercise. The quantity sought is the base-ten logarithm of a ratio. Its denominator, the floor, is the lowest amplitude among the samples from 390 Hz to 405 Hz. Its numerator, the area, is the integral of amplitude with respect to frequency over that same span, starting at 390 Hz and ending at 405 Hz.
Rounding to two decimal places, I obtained 1.23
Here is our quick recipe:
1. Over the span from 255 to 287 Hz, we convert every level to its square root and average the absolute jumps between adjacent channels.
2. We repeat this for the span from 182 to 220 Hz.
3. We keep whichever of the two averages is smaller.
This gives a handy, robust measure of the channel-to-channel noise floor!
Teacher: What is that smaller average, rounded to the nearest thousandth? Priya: 0.106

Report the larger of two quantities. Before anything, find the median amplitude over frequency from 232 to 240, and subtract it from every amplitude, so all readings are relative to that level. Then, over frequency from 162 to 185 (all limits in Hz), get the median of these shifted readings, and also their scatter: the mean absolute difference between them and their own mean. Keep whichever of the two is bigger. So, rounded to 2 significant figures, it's 0.44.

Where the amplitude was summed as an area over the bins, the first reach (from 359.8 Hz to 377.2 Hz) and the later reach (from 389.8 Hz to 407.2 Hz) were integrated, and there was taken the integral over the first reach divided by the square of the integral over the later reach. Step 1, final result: 0.0093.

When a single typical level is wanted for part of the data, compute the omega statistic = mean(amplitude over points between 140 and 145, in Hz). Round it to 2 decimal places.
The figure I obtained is 6.87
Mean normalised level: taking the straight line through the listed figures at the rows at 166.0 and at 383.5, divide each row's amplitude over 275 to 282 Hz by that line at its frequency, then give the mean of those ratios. 0.561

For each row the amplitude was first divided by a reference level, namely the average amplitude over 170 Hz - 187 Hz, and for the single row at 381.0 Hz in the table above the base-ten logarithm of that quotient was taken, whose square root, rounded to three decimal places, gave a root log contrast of 0.134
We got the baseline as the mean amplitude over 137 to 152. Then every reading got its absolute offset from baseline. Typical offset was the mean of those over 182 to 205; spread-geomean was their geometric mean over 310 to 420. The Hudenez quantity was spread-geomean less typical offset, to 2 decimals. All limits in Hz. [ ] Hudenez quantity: -0.14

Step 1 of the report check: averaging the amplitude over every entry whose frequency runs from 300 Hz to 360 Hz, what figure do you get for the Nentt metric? 7.0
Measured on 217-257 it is 7.0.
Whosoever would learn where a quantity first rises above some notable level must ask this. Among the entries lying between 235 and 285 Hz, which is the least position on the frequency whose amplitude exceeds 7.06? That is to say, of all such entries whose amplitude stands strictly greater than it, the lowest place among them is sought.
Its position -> 238.5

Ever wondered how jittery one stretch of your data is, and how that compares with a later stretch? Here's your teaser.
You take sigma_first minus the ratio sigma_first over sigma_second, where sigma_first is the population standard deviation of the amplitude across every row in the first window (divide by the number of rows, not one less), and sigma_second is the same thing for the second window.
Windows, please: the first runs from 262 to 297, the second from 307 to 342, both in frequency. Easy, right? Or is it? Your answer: -4.0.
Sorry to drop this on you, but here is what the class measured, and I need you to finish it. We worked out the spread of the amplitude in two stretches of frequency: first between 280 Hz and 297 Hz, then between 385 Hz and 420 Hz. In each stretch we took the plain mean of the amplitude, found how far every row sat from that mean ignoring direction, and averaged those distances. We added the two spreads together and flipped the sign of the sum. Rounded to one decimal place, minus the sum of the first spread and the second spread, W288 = -1.4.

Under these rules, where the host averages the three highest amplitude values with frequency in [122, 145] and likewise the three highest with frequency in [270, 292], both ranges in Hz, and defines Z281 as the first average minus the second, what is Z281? 0.40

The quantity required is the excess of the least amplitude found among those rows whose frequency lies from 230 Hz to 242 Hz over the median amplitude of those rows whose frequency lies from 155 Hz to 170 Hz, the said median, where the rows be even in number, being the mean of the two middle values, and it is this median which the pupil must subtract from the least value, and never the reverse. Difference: 0.1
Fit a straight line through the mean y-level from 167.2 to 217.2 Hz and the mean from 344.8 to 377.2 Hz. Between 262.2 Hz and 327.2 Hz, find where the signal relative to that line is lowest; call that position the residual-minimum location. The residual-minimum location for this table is 276.0 Hz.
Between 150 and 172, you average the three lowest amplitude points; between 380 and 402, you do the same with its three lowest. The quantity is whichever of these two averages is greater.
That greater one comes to 6.66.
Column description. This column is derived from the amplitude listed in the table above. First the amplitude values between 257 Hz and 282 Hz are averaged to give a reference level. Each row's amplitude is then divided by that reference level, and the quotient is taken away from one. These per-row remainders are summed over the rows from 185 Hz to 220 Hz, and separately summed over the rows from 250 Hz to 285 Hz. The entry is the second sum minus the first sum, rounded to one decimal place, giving 4.0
